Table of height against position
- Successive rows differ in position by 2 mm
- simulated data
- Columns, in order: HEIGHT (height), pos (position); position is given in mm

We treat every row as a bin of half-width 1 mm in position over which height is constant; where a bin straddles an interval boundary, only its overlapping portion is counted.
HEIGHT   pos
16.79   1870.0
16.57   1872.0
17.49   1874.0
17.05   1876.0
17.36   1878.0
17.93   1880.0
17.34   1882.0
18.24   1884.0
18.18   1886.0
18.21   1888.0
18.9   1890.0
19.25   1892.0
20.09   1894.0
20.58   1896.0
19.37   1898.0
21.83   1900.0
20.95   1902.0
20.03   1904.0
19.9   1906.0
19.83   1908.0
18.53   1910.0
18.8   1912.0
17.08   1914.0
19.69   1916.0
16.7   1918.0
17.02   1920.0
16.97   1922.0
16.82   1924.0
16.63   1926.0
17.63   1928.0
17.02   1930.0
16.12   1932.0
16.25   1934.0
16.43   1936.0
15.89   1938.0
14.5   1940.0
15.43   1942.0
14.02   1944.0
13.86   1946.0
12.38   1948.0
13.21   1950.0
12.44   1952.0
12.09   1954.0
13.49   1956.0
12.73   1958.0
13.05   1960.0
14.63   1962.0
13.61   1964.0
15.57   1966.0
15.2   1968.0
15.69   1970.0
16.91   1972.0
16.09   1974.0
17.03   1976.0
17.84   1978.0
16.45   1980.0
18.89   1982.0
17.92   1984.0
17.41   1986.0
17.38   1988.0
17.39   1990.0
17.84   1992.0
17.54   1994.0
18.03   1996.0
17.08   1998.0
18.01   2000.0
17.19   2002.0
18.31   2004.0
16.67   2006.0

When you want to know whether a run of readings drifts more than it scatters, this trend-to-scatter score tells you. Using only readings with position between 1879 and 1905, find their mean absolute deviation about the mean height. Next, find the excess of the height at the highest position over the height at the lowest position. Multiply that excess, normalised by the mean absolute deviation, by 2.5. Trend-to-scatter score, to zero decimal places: 5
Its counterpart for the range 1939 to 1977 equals 5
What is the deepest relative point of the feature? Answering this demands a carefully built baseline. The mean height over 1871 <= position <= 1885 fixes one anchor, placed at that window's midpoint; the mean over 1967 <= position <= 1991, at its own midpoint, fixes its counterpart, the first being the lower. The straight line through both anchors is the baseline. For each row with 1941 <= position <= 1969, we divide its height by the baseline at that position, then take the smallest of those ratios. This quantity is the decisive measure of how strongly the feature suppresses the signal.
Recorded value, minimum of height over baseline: 0.71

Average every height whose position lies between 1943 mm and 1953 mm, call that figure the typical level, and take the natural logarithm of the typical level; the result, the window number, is 2.58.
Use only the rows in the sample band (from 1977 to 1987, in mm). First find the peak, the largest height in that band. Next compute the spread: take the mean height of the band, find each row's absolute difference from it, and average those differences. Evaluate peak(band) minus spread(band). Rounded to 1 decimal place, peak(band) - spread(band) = 18.3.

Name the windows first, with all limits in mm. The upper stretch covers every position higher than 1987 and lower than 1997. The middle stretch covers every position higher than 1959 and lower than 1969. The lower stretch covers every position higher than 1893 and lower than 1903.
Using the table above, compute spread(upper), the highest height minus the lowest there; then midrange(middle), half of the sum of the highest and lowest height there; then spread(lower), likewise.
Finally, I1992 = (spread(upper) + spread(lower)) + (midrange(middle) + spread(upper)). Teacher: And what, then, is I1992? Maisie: 18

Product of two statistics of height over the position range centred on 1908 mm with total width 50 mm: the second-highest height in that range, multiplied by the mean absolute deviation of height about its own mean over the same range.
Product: 27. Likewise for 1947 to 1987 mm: 33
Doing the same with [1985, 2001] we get 5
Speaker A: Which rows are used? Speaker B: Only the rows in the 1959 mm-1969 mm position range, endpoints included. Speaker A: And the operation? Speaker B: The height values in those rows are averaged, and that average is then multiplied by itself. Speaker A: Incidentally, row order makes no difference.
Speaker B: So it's 208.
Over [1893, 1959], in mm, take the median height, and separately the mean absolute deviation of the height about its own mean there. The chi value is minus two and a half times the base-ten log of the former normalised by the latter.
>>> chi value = -2.20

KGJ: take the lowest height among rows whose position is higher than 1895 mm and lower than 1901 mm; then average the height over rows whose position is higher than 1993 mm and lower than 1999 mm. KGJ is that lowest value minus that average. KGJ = 2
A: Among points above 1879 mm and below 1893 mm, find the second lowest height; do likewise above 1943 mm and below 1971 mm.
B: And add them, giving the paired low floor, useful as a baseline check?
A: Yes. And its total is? 30.3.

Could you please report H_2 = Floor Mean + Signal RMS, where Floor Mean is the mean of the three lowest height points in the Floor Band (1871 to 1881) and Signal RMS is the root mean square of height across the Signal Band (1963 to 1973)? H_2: 32.4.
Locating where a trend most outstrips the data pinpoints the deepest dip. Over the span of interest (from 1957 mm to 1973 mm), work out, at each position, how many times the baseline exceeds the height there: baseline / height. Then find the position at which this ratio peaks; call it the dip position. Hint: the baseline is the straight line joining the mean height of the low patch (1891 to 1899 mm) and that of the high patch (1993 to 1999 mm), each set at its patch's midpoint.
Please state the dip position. 1958.0 mm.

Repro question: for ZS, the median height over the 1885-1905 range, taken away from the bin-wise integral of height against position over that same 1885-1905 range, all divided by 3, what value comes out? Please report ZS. 125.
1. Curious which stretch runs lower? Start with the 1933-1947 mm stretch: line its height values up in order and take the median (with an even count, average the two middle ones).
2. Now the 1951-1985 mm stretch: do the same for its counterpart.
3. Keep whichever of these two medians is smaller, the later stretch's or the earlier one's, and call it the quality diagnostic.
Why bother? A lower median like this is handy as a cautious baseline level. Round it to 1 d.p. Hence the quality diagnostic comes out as 15.4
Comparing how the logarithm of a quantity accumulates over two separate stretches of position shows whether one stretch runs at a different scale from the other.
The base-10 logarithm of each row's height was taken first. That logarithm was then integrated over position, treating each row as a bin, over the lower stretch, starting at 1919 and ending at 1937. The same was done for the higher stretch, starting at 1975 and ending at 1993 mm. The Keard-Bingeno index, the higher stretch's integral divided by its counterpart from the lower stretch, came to 1.02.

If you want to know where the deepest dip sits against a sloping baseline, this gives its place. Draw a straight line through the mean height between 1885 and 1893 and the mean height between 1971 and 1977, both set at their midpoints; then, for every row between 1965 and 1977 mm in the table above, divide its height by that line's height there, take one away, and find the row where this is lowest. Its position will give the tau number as 1968.0 mm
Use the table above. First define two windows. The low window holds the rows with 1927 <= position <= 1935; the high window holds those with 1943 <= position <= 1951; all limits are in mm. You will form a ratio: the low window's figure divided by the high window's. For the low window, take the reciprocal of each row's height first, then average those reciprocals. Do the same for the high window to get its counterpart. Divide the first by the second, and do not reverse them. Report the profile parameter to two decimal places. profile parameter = 0.80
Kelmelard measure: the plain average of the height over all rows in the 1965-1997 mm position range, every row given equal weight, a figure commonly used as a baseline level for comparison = 17.1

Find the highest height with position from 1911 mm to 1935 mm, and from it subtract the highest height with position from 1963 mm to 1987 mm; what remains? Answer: 0.8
